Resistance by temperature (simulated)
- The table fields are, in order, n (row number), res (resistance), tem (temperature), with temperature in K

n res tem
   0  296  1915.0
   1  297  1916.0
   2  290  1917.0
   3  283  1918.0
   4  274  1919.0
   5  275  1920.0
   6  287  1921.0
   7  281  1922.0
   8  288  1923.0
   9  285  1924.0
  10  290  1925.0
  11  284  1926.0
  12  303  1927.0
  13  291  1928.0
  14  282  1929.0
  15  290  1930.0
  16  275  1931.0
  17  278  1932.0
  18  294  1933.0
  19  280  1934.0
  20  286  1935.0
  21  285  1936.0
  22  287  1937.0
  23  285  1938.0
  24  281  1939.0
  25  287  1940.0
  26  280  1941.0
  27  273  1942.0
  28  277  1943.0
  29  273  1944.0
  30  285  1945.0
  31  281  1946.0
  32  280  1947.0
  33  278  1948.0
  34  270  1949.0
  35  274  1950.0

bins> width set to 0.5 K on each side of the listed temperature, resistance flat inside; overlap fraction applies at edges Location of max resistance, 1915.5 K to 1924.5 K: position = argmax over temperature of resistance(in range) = 1916.0 K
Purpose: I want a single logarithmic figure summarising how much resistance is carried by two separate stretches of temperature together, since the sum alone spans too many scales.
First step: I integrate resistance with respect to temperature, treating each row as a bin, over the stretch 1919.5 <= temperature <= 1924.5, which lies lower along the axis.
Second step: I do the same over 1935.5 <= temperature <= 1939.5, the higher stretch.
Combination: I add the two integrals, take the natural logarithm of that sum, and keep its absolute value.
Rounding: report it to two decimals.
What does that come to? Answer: 7.85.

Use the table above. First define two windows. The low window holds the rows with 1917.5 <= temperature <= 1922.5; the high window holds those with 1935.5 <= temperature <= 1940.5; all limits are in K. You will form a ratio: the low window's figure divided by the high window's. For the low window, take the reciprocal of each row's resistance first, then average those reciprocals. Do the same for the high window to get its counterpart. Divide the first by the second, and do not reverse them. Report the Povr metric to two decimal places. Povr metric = 1.02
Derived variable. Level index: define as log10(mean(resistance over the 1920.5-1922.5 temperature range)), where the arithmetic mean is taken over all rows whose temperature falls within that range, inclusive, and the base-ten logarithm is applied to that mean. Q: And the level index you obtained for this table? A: 2.45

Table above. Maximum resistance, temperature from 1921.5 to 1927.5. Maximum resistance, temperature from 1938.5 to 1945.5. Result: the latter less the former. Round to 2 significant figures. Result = -16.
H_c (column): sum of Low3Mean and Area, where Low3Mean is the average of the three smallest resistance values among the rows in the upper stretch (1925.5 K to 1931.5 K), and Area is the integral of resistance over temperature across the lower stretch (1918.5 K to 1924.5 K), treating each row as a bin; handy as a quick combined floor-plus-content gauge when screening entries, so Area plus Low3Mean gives 1970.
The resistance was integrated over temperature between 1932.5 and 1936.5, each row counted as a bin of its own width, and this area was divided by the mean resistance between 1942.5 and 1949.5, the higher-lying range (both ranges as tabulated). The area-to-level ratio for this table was 4.1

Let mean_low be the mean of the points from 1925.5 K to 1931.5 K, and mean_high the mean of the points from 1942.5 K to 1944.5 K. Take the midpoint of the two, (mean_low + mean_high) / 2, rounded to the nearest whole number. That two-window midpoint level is 281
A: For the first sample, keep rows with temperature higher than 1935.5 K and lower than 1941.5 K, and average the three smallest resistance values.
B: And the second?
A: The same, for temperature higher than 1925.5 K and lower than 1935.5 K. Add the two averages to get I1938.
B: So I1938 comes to 560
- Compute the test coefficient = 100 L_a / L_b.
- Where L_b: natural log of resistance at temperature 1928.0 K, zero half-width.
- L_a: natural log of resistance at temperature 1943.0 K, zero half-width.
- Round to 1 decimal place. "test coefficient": 99.1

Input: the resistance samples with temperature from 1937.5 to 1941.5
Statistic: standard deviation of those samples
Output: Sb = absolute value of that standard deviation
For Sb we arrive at 3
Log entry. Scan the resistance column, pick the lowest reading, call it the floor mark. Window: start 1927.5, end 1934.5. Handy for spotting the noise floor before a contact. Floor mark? 275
